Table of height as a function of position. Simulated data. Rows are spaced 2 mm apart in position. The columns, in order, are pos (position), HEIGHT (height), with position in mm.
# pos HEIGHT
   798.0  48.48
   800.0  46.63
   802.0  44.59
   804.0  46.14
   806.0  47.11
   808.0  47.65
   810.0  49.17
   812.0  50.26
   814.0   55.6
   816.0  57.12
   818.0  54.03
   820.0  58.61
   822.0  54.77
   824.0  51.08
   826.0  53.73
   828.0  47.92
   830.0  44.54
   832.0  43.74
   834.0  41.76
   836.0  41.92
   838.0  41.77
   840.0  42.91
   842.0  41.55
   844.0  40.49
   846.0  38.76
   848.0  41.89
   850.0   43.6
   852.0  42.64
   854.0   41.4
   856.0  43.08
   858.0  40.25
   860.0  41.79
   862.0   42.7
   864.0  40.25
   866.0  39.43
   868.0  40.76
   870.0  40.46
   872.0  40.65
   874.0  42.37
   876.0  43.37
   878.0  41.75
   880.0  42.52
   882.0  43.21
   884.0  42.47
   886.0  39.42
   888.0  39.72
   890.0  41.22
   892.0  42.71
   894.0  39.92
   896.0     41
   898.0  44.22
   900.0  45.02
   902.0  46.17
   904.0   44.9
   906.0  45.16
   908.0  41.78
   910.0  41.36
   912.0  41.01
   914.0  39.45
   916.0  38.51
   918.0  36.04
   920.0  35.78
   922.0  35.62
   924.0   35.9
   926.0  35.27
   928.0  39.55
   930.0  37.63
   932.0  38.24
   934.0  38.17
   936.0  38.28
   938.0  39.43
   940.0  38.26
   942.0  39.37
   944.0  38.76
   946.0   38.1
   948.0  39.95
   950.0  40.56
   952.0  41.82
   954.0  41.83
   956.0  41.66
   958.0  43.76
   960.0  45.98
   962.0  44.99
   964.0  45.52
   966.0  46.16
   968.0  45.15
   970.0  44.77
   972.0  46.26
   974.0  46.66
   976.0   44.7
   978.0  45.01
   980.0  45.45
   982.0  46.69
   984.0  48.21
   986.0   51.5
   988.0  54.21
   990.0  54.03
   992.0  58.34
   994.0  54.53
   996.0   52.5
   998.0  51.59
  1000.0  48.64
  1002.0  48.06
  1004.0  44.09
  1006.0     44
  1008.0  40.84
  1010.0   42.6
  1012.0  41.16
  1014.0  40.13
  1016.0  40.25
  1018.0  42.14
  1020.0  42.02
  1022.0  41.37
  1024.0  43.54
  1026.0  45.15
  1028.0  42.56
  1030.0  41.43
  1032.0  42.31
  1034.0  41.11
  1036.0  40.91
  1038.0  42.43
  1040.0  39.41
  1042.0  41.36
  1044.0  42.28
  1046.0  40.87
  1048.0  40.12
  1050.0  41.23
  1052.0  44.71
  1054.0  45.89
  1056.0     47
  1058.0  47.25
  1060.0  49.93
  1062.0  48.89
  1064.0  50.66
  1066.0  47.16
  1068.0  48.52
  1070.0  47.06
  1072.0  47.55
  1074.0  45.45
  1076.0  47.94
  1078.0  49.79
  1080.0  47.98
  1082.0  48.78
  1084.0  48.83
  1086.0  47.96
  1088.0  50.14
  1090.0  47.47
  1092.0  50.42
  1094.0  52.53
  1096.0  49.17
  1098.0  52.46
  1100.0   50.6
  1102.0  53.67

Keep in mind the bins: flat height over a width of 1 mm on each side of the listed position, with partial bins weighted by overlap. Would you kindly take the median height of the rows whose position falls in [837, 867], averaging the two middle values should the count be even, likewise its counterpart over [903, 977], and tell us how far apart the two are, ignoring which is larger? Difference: 1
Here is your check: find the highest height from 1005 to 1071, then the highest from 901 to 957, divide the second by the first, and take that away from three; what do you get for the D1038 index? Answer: 2.09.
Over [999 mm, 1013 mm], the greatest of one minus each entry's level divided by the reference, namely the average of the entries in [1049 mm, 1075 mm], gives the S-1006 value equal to 0.13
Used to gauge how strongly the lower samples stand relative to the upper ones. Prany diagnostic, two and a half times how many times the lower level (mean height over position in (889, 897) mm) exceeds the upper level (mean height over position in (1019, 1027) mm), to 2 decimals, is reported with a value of 2.39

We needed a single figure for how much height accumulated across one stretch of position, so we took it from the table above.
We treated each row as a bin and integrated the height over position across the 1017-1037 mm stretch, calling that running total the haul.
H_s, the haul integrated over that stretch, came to 845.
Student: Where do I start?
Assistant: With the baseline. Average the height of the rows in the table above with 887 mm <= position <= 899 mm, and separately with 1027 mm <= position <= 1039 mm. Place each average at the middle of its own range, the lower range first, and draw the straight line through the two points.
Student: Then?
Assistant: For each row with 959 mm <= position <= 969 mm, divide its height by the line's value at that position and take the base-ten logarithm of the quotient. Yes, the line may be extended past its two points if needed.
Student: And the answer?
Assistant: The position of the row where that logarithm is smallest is 962.0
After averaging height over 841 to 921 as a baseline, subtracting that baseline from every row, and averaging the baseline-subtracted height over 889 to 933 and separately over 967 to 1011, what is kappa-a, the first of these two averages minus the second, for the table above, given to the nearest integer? -8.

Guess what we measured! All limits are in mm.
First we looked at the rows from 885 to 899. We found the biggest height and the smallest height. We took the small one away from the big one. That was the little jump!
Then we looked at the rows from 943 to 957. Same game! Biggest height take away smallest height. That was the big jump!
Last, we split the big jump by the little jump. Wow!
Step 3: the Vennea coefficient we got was 0.78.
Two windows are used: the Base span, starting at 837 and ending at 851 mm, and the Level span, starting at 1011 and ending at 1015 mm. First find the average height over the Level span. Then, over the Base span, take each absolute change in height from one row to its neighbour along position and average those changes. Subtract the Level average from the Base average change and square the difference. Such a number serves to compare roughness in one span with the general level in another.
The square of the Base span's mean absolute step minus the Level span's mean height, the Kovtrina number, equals 1518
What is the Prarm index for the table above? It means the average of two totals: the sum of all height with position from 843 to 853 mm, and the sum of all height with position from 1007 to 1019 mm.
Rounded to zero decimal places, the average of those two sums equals 227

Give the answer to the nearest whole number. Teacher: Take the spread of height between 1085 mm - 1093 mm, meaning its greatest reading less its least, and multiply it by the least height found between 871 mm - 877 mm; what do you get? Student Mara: 120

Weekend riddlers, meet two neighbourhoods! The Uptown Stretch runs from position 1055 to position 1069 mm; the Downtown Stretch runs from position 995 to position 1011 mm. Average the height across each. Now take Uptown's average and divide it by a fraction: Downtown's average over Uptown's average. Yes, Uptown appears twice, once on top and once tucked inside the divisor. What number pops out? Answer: 51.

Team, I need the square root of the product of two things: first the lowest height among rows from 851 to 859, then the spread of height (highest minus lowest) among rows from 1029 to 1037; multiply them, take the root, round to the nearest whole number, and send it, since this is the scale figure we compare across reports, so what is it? 8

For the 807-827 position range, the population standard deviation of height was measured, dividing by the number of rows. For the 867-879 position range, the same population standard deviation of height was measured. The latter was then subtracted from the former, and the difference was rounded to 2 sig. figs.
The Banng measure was 2.3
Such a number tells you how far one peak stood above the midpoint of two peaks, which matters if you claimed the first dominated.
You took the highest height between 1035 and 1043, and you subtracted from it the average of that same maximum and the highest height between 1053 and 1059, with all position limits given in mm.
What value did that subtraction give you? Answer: -2.4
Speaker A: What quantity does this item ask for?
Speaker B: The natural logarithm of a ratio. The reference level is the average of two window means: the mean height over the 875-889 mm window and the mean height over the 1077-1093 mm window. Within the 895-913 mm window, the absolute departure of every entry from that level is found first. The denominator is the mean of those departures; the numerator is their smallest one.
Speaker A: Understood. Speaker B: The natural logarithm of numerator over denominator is -2.41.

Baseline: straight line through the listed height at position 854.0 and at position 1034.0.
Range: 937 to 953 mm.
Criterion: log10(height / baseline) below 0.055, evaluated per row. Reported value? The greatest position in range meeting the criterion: 952.0 mm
